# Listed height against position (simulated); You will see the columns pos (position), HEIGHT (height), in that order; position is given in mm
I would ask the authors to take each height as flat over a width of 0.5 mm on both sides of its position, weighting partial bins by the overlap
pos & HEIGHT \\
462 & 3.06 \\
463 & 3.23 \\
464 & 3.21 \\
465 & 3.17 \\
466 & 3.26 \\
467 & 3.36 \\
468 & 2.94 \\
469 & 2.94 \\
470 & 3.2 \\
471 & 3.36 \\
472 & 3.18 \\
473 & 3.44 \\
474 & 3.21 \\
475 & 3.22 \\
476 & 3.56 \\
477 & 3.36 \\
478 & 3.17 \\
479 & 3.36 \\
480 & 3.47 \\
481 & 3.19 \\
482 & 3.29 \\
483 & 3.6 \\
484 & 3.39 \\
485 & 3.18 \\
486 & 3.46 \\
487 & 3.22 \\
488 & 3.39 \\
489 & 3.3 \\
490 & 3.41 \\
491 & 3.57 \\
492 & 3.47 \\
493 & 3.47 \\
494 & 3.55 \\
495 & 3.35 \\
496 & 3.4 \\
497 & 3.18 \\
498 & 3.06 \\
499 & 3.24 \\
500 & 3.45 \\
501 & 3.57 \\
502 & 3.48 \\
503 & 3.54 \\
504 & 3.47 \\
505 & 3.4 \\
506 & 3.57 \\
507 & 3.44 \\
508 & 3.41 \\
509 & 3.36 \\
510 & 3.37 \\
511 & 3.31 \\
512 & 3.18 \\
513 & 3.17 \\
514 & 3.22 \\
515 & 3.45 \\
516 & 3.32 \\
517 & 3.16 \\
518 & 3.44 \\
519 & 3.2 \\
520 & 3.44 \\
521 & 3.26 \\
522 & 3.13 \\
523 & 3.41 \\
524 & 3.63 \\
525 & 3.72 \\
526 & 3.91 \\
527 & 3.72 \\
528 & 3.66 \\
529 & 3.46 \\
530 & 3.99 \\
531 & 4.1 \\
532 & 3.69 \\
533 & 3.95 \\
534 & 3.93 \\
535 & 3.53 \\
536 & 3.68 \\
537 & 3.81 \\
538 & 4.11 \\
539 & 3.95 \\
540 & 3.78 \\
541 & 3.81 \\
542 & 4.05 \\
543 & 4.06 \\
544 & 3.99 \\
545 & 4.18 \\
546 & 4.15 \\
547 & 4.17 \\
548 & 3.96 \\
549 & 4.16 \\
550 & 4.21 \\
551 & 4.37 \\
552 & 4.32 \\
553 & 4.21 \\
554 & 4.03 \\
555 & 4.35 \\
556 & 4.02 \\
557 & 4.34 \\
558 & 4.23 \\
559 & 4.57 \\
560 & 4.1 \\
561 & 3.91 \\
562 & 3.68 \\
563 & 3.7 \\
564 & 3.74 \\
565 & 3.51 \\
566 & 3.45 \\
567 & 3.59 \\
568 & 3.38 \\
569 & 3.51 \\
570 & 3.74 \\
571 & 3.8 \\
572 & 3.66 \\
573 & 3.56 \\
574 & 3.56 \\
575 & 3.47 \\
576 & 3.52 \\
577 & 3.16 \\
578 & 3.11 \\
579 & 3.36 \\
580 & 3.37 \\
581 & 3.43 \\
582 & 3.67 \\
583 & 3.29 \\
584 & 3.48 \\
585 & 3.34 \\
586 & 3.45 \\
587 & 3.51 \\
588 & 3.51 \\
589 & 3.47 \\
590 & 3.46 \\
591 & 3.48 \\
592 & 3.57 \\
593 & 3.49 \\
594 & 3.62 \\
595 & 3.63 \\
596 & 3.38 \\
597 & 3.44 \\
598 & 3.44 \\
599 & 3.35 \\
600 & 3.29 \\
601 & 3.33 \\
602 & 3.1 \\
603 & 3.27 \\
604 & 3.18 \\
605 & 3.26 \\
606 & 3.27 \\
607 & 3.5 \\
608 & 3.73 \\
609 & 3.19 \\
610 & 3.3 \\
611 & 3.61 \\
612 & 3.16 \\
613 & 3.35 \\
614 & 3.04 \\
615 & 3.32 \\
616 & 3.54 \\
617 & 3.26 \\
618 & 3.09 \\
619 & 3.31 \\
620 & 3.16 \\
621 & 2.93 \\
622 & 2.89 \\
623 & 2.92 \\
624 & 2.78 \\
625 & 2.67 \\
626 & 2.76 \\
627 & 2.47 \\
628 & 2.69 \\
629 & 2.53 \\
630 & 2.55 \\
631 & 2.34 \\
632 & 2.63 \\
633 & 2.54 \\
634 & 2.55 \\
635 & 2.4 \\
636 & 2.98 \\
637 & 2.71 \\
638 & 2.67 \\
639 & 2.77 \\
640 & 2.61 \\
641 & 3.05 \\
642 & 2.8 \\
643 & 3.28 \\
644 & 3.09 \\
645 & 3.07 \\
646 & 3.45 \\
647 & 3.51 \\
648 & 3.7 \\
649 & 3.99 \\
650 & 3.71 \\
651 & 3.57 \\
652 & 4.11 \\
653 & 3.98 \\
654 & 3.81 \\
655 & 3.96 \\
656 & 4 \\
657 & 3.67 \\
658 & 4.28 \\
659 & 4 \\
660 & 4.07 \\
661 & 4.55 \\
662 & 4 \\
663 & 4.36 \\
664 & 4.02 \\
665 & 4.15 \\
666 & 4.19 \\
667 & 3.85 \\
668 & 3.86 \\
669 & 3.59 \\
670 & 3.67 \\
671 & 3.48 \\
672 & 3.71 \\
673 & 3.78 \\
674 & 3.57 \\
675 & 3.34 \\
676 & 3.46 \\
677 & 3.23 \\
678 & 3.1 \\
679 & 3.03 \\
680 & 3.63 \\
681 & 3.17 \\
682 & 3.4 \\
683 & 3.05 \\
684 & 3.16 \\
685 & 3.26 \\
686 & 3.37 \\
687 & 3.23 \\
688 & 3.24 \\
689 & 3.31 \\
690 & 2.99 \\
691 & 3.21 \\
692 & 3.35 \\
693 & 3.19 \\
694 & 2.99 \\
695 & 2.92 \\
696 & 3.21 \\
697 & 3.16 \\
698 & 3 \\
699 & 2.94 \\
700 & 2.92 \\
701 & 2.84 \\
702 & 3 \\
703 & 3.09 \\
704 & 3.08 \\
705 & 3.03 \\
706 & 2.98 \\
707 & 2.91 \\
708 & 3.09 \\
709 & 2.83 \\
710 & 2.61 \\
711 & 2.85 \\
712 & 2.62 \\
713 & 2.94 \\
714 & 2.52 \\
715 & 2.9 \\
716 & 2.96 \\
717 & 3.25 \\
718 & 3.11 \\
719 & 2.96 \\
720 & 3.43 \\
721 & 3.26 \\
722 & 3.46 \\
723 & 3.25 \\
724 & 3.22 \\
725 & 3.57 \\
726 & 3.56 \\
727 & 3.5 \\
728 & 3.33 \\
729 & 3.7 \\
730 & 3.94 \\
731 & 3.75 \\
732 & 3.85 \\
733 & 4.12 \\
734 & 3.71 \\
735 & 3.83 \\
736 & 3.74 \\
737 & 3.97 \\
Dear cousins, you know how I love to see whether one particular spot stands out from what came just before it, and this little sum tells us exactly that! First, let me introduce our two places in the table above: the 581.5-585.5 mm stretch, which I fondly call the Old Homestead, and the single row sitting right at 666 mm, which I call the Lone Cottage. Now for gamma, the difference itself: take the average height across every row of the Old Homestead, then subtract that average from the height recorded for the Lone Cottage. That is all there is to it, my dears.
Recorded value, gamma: 0.7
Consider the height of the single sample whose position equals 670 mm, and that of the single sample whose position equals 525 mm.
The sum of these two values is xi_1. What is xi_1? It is 7.4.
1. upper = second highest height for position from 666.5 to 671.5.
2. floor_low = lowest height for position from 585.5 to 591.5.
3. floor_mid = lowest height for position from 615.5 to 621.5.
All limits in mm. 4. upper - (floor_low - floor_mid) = 3.33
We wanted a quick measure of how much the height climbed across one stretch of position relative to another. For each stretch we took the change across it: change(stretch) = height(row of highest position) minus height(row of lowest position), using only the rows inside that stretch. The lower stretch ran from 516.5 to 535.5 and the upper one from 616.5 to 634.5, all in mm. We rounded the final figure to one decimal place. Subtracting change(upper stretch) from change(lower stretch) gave 1.1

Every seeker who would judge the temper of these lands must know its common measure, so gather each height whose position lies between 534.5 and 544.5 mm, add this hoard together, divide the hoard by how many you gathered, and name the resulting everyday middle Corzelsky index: 3.9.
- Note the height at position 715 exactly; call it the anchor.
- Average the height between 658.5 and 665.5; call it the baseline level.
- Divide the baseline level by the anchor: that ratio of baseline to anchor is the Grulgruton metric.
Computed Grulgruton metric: 1.4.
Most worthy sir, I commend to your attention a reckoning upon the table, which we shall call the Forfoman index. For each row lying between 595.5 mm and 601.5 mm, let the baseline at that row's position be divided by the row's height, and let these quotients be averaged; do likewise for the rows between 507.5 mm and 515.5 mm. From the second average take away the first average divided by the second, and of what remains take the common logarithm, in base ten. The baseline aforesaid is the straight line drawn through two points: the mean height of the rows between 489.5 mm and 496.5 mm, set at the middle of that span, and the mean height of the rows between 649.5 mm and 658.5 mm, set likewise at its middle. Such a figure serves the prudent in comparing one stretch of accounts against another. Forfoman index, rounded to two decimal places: -1.82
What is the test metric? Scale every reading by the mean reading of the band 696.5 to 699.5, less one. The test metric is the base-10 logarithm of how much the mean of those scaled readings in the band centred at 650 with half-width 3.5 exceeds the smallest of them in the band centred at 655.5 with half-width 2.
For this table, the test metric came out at -1.38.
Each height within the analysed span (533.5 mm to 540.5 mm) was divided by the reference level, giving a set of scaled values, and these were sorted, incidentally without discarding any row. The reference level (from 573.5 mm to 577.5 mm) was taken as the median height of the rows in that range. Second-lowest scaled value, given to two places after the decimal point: 1.05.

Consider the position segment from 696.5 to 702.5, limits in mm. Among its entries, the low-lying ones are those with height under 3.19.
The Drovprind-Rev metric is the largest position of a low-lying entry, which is 702 mm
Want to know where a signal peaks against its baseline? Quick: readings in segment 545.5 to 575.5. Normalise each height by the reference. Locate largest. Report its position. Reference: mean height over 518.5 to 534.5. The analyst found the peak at 559 mm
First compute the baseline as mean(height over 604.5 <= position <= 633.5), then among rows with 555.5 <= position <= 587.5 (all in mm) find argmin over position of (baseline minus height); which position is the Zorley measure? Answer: 559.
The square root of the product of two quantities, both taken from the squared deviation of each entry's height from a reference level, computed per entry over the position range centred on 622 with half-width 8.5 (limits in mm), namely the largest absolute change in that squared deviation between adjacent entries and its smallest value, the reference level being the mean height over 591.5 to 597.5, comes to 0.013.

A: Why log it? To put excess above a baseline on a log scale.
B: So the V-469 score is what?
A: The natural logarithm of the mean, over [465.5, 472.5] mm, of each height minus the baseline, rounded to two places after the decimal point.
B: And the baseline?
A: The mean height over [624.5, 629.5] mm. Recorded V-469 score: -0.59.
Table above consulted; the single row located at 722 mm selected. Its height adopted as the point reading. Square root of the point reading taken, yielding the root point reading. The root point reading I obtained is 1.86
